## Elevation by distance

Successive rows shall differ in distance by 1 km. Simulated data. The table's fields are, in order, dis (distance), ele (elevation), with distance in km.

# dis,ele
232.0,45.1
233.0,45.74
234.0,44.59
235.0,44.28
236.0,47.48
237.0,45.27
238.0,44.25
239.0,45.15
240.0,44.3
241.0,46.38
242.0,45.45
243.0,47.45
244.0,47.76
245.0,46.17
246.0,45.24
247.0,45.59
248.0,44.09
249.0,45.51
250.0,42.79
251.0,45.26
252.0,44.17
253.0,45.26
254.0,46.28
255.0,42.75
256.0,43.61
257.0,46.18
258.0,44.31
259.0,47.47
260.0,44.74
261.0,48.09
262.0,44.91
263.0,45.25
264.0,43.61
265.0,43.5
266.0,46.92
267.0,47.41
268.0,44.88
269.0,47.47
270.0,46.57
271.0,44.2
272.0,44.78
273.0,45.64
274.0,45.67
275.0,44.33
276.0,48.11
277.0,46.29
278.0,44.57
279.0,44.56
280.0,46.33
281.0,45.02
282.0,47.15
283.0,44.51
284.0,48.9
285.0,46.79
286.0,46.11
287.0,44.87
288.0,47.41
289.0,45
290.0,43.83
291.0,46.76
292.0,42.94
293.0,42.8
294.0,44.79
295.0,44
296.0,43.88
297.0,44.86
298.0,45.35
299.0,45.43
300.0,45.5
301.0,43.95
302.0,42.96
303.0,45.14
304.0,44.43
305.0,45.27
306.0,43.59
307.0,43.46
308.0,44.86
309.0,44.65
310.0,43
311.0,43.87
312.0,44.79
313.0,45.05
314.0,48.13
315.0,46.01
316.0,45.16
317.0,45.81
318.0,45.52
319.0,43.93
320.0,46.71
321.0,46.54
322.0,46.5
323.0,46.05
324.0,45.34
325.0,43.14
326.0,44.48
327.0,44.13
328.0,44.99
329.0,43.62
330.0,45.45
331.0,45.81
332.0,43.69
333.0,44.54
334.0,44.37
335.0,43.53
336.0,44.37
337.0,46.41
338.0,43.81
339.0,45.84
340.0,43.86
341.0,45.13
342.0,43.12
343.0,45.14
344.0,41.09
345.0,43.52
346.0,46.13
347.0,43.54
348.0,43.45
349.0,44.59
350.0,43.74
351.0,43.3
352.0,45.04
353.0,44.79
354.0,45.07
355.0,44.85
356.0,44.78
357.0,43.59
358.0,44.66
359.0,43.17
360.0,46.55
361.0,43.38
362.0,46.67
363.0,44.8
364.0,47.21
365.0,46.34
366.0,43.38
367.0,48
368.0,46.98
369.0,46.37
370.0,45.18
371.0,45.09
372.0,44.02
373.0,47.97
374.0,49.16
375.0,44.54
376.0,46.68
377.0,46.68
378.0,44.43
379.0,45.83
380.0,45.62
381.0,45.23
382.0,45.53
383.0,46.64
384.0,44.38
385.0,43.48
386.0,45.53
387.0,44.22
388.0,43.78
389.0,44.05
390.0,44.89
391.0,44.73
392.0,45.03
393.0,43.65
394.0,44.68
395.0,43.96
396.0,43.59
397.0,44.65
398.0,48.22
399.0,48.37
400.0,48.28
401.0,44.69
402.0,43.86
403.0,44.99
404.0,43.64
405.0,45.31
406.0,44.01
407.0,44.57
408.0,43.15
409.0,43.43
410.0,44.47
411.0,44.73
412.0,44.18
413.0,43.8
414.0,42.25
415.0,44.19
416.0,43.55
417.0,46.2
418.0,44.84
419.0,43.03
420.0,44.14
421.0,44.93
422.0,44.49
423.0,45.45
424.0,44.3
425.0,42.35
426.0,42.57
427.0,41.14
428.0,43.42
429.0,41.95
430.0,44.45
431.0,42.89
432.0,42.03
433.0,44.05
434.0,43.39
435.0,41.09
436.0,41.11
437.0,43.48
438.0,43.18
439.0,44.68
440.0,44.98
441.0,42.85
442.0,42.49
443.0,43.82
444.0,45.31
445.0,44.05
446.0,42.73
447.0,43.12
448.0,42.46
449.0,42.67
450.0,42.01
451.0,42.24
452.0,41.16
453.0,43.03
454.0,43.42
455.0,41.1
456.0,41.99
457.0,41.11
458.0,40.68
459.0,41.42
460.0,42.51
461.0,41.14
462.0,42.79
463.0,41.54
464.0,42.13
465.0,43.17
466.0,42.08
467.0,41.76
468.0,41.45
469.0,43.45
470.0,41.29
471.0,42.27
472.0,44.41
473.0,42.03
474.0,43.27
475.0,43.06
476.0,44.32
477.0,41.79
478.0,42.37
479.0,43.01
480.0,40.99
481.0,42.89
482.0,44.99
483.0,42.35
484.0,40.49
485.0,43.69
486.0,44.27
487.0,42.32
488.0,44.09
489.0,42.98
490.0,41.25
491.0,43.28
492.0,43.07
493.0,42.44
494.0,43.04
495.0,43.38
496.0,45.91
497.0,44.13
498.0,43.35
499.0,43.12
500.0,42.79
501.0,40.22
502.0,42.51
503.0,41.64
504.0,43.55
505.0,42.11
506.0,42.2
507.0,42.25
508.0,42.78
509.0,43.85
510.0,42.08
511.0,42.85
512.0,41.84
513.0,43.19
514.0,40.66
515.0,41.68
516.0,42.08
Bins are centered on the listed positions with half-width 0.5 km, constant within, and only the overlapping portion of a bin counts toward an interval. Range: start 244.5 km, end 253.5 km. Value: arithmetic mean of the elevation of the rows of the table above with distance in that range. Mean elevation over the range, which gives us 44.9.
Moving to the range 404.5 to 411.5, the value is 44.2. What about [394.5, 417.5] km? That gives 44.7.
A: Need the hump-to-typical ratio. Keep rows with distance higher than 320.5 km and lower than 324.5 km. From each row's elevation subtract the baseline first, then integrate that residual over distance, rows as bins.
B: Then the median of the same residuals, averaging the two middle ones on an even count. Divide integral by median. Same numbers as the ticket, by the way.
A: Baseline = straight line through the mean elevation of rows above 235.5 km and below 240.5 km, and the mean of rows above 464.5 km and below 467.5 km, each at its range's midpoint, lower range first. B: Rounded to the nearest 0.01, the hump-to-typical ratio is 3.68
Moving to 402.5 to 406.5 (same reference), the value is 3.96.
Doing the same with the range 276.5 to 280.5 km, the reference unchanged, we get 4.12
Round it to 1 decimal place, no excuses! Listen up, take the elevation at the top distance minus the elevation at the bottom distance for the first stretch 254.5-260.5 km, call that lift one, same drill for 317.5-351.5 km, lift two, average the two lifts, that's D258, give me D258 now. -0.1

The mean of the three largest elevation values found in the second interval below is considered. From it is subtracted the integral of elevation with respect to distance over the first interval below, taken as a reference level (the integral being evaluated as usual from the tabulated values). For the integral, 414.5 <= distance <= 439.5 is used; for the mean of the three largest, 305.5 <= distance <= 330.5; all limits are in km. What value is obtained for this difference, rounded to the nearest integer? -1040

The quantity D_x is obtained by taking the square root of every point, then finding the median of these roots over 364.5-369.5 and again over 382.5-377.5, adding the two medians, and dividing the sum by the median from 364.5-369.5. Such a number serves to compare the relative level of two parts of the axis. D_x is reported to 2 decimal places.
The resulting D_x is 1.99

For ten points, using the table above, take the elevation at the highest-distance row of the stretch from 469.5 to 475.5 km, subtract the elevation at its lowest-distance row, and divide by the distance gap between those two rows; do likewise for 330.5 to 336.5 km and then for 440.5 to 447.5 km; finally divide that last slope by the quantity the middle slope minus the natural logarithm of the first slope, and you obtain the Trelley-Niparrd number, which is 0.06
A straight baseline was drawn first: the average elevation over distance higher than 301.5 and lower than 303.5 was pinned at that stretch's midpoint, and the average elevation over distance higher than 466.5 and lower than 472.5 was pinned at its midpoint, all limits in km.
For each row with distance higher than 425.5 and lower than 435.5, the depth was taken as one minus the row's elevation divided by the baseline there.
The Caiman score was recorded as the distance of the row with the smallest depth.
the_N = 430.0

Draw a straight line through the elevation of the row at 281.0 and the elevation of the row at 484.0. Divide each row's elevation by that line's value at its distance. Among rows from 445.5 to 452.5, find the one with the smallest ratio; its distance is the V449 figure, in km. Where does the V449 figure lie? 452.0 km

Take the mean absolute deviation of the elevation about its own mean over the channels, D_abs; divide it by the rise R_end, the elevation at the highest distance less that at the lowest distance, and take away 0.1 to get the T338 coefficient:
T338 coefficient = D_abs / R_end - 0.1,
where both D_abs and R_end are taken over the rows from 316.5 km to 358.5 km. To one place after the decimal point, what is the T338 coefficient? -0.9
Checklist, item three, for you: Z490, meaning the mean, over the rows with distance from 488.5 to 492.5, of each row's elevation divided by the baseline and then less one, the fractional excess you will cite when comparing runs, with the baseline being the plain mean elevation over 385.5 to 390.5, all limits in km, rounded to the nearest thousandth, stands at -0.042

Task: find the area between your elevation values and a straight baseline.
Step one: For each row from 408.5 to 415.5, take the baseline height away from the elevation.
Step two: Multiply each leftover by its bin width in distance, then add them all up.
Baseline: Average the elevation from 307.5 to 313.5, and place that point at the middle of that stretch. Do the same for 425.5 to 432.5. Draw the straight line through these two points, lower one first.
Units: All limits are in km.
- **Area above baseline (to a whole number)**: 7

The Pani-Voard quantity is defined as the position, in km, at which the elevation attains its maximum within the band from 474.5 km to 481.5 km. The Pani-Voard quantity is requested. 476.0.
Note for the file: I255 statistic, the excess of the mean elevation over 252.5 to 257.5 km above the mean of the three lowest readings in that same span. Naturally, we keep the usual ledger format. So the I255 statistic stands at 0.94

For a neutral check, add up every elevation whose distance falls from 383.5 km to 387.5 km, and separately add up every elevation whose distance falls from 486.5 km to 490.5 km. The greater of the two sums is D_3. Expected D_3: 178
